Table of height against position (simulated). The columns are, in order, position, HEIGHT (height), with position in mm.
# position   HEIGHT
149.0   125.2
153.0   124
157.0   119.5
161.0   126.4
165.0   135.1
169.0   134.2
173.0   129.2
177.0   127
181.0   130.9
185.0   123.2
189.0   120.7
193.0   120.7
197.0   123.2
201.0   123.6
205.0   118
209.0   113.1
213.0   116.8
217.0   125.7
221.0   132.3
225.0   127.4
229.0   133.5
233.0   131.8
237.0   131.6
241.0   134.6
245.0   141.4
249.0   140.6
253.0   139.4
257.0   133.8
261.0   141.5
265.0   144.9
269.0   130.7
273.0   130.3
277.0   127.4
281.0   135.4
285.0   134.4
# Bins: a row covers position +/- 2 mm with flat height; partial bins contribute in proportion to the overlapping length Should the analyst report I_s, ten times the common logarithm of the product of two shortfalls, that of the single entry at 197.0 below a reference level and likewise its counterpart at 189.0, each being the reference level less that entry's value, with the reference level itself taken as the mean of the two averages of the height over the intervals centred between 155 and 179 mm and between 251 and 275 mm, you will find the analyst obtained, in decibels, 21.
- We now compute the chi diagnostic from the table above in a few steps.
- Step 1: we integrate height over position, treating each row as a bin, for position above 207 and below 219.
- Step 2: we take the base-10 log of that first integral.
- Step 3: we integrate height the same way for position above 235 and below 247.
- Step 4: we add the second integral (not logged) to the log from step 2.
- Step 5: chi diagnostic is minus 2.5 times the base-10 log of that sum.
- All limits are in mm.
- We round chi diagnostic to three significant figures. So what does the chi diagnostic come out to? -8.03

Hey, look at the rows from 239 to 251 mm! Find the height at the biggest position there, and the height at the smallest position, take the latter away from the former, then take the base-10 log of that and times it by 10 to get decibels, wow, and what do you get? 7.8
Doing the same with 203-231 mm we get 11.9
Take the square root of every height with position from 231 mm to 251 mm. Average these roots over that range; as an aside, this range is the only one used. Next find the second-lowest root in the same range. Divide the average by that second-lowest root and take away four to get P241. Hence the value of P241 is -2.98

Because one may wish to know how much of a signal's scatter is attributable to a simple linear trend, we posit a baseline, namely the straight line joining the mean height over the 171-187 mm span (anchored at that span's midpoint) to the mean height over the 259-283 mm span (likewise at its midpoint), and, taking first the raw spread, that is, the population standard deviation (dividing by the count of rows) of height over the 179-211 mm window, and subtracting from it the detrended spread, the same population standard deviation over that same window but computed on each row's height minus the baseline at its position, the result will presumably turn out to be -0.61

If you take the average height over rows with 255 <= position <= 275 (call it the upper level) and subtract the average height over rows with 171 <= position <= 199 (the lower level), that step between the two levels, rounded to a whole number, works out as 11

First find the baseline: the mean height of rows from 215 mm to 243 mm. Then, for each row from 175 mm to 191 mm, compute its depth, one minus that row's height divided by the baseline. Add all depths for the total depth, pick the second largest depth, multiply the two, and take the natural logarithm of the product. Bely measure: -4.6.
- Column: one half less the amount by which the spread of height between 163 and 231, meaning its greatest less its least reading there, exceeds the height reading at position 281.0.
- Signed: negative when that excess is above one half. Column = 114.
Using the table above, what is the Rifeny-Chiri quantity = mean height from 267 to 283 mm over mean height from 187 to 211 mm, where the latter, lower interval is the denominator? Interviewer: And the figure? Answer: 1.09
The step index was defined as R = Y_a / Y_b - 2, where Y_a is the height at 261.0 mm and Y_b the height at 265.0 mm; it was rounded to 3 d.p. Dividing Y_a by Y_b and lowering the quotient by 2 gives -1.023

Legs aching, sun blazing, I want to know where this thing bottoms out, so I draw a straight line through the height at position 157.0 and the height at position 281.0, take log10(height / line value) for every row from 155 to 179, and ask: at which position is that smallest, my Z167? 157.0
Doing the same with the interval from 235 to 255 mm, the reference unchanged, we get 237.0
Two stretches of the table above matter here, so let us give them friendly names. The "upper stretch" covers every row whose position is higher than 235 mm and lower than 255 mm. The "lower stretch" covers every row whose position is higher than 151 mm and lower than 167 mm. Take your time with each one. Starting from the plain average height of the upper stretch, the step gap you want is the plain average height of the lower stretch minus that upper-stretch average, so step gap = -11.3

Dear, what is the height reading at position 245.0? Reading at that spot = 141.4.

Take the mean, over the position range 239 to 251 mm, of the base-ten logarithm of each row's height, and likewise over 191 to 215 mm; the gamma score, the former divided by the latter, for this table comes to 1.03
